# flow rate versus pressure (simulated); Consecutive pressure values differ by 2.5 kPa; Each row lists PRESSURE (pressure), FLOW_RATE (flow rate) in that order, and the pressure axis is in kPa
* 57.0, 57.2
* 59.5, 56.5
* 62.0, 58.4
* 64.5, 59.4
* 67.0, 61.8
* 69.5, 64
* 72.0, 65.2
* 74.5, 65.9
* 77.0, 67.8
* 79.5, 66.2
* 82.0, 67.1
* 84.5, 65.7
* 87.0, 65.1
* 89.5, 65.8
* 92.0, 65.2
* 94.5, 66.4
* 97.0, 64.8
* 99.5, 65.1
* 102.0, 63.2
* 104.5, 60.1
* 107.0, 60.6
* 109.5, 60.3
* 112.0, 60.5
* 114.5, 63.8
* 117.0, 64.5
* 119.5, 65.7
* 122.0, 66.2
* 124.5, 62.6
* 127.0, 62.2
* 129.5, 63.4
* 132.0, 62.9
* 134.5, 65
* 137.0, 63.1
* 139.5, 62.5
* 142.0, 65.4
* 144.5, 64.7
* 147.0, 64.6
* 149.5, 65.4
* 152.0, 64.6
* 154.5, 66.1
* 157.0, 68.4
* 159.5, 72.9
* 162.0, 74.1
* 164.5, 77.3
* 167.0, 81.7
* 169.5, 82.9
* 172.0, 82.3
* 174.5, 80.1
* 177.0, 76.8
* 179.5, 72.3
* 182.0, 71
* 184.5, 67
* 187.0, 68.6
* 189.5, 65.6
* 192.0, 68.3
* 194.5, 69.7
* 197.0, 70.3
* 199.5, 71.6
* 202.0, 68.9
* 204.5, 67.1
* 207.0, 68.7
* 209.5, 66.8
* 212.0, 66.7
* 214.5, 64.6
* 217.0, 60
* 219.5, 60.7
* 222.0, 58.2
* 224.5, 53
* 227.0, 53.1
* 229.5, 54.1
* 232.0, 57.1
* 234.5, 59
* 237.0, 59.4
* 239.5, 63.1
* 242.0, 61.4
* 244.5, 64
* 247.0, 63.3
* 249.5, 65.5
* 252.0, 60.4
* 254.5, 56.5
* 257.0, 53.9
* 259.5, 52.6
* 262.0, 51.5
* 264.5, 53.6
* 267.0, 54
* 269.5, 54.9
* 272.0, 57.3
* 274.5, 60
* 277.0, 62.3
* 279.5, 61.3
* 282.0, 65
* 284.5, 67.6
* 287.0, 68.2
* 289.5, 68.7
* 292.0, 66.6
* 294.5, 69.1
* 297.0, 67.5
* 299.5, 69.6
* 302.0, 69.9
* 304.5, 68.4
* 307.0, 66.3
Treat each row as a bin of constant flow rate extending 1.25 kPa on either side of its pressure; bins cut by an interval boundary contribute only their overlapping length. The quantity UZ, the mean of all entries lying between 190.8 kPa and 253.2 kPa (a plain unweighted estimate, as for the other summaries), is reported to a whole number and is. 63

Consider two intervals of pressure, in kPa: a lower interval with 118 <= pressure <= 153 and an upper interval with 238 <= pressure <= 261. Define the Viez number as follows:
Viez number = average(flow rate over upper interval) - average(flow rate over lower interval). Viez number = -4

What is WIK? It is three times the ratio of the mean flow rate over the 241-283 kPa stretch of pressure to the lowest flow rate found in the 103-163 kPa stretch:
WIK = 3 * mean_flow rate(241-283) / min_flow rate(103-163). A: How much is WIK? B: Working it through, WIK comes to 2.93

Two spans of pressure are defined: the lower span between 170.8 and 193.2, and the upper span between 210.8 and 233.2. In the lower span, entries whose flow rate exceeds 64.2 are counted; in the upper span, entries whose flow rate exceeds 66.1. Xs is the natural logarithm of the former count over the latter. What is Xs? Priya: 2.2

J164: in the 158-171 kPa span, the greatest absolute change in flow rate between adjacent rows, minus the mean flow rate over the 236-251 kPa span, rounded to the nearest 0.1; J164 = -58.4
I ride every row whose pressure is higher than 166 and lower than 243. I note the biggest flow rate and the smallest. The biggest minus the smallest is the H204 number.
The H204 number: 30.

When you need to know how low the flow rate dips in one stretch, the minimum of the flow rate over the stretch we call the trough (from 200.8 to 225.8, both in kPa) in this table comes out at 53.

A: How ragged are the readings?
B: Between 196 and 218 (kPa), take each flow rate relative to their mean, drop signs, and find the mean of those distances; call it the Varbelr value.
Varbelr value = 2.4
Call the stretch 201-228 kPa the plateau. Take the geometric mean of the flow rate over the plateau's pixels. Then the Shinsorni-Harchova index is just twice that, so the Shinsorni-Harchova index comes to 125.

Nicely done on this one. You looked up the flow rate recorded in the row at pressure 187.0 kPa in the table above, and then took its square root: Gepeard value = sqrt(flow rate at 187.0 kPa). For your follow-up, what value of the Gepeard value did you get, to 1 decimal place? 8.3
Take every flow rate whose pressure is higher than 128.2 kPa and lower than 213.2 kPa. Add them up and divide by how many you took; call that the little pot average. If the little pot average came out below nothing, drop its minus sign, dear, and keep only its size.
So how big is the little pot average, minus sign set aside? 70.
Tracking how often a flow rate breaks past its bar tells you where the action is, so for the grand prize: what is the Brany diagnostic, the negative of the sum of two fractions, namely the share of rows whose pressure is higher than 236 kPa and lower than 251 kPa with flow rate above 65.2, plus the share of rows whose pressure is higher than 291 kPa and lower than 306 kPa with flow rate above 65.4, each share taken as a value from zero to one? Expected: -1.2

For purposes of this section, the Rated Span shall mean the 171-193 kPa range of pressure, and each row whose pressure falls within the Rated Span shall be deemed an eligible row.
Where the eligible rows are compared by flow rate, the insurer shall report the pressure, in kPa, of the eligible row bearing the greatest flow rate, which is 172.0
